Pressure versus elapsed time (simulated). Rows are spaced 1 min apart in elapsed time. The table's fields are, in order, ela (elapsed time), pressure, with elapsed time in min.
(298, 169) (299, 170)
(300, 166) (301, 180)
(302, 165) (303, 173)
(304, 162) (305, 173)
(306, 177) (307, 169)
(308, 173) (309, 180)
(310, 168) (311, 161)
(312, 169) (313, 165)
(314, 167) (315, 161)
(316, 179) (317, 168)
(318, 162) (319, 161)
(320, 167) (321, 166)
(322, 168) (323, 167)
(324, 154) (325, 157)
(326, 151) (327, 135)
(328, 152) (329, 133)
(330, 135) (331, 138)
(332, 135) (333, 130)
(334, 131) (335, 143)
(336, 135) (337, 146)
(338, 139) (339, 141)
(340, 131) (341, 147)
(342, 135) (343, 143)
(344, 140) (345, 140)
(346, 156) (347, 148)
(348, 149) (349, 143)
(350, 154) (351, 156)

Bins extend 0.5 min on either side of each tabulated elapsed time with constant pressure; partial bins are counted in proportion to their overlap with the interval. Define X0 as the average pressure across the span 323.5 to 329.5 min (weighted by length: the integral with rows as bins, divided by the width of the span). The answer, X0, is 147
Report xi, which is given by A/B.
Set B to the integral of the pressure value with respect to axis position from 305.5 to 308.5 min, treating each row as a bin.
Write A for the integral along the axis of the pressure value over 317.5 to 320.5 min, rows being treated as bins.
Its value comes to 0.9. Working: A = 490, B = 519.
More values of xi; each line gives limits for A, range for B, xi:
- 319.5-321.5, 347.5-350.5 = 0.7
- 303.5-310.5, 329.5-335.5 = 1.5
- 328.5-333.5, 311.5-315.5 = 1.0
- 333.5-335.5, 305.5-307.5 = 0.8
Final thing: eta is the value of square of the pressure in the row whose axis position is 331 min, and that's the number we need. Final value 19044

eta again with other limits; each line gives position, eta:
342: 18225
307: 28561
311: 25921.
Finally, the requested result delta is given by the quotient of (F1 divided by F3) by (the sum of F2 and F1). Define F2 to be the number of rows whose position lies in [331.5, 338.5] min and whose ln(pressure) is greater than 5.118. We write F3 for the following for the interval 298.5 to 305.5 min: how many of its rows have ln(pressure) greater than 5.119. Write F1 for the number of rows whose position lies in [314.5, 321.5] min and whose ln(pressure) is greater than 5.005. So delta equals 0.25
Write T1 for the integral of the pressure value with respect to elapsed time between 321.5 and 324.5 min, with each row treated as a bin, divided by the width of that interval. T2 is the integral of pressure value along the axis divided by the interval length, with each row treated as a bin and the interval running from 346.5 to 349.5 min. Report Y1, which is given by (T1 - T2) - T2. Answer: -130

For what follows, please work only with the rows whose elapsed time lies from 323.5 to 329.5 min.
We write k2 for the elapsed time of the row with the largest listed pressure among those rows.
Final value 325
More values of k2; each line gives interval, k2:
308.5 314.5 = 309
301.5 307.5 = 306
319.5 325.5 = 322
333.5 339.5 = 337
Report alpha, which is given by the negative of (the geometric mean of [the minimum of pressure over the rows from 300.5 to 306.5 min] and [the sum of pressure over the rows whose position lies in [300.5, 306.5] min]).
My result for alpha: -408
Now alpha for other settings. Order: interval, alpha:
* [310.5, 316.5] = -402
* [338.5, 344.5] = -331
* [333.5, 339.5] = -331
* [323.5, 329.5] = -342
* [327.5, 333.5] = -327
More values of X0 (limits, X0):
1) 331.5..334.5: 132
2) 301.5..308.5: 170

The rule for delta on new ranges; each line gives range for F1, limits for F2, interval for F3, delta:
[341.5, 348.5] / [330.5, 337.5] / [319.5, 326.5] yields 1.00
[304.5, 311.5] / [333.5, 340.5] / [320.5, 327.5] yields 1.00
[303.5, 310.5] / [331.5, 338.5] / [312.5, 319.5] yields 0.50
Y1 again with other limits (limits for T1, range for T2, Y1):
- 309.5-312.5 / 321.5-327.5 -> -145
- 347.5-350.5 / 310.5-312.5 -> -181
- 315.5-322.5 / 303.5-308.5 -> -174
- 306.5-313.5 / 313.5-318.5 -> -166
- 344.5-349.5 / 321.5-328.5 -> -163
